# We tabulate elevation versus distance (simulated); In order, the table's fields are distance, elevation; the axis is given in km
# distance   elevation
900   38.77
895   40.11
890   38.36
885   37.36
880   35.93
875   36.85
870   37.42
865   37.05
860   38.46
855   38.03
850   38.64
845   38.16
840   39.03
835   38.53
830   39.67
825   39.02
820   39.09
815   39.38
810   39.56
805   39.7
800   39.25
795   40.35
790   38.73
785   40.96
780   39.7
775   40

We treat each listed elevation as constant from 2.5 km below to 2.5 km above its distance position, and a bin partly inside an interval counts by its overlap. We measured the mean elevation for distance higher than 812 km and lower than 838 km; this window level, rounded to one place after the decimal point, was 39.1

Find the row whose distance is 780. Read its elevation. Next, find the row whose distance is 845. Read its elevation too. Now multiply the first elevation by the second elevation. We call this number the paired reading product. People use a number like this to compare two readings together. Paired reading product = 1515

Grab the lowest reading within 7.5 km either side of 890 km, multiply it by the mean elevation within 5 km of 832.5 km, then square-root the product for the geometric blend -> 38.2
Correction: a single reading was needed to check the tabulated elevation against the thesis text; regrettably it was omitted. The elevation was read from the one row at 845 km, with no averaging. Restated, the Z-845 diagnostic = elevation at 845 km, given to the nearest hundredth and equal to 38.16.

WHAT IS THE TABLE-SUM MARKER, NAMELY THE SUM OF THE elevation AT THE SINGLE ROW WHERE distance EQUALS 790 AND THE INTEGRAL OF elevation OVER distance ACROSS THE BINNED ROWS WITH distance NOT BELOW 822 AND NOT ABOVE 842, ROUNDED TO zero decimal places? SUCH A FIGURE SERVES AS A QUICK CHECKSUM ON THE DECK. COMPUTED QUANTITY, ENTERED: 820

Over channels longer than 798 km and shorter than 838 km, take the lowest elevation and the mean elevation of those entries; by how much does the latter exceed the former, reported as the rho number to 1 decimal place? 0.7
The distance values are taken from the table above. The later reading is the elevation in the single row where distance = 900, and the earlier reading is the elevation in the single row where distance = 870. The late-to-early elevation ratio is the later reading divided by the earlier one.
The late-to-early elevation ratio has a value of 1.04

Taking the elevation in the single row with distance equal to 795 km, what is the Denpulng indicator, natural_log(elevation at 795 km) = 3.70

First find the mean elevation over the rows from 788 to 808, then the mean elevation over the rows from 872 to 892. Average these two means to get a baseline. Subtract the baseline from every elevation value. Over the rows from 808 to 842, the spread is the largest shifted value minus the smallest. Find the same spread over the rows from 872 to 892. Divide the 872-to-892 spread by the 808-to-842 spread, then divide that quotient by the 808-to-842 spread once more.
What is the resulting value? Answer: 1.9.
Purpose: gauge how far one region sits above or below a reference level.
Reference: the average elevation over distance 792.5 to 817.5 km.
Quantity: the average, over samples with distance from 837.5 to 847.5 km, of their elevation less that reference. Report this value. -1.1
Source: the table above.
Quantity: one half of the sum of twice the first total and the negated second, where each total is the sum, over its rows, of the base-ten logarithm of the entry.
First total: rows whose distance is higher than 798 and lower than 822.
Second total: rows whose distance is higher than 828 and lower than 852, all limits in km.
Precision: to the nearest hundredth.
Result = 4.01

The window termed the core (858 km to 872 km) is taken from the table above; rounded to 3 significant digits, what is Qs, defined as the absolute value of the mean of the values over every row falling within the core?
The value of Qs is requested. 37.6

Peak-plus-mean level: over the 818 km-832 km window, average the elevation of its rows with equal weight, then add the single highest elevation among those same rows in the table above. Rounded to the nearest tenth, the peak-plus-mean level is 78.9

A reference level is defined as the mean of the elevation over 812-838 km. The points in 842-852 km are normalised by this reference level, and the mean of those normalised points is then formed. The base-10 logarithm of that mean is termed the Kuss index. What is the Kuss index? -0.008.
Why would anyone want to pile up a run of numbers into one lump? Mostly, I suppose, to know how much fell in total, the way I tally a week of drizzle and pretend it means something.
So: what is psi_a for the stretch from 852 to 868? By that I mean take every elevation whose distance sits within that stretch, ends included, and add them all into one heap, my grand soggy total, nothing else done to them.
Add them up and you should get 114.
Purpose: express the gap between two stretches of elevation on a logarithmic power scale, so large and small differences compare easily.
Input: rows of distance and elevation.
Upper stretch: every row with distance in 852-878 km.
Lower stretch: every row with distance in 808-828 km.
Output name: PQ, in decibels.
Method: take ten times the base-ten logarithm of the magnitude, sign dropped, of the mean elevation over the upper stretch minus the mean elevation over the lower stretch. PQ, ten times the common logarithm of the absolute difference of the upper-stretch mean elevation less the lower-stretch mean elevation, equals 2.3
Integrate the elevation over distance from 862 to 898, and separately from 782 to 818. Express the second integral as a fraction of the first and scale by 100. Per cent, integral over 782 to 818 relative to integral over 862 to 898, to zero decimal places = 106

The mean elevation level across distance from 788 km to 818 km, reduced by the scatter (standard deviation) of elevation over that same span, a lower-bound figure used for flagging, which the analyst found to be 39.0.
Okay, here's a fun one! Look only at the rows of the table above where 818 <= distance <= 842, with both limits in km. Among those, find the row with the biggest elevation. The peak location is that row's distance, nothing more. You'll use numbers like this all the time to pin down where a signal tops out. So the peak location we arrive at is 830 km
